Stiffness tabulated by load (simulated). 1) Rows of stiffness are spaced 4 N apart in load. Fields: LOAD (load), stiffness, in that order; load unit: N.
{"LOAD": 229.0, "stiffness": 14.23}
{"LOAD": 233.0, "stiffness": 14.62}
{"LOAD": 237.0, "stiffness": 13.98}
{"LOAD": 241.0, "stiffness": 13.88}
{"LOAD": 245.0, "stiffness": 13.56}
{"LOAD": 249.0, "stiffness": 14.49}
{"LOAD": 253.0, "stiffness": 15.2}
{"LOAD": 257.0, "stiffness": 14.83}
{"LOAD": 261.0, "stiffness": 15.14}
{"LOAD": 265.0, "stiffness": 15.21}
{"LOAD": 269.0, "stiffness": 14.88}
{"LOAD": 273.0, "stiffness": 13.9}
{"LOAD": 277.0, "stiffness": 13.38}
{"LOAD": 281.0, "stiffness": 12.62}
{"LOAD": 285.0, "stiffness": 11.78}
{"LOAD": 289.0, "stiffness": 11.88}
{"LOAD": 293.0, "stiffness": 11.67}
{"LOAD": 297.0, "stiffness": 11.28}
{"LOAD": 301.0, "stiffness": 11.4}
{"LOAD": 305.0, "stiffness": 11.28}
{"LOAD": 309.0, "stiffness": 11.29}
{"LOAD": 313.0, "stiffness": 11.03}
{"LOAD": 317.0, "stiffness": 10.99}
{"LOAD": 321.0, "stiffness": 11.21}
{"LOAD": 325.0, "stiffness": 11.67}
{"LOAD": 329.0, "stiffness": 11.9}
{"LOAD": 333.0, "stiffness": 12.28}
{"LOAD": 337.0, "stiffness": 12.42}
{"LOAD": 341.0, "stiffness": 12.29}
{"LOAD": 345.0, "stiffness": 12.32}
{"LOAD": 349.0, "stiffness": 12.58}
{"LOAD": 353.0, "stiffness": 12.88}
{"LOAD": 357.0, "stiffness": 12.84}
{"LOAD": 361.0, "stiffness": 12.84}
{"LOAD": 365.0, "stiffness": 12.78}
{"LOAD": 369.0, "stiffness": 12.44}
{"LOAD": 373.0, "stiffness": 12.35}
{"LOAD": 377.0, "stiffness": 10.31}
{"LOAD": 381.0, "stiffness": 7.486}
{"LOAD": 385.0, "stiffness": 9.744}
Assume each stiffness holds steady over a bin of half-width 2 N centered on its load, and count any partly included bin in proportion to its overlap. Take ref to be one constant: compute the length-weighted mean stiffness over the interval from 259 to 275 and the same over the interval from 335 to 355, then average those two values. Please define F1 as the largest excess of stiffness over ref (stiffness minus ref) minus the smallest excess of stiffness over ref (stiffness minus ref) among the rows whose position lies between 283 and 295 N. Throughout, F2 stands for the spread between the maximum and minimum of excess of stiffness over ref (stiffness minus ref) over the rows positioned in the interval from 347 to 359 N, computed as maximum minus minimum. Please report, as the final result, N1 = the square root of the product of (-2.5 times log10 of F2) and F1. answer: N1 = 0.52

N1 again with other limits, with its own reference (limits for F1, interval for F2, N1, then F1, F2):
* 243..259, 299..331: 0.41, 1.64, 0.9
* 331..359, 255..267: 0.79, 0.60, 0.4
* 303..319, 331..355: 0.41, 0.30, 0.6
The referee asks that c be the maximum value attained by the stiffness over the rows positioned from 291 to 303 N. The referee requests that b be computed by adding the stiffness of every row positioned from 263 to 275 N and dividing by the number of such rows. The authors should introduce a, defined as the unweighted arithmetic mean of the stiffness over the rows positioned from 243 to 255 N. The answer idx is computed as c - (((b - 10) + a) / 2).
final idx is 2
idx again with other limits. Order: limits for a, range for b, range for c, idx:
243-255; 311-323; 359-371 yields 5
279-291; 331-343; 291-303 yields 4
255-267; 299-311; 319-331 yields 4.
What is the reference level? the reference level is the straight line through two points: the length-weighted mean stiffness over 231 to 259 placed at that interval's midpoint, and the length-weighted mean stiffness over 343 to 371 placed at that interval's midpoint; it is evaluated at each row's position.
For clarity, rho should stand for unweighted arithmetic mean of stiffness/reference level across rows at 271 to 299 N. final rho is 0.90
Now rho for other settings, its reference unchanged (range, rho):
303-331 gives 0.85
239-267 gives 1.03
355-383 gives 0.93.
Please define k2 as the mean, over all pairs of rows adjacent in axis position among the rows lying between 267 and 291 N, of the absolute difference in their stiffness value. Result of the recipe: 0.64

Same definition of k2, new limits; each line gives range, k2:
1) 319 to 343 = 0.27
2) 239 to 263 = 0.53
